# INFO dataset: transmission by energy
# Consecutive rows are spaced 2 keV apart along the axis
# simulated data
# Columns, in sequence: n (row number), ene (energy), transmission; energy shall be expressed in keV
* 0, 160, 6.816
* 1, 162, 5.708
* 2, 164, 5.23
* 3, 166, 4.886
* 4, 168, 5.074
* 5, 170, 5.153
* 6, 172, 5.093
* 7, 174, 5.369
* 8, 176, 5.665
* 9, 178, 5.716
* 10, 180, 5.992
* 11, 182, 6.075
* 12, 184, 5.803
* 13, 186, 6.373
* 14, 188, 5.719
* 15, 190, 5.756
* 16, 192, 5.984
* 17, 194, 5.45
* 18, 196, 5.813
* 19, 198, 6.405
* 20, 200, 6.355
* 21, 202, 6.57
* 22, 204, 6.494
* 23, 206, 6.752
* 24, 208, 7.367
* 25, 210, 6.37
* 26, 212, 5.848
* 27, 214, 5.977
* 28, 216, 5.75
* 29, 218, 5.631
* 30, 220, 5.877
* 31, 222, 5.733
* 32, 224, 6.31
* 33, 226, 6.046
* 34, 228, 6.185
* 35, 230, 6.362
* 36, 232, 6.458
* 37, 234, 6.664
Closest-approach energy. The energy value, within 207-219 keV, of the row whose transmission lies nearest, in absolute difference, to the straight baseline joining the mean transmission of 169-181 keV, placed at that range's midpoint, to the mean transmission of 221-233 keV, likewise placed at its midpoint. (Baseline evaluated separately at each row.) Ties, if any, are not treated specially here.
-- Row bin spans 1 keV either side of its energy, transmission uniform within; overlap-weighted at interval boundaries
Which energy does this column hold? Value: 214 keV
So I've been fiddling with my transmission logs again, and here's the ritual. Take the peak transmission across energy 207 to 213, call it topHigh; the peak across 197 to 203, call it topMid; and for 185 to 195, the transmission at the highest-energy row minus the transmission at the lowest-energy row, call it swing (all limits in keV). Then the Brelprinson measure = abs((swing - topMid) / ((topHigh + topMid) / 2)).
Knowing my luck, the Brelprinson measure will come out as 1.08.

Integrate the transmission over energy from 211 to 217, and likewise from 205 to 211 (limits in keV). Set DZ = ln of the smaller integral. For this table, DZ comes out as 3.6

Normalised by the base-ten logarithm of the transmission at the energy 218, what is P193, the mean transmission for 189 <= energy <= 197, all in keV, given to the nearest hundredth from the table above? 7.66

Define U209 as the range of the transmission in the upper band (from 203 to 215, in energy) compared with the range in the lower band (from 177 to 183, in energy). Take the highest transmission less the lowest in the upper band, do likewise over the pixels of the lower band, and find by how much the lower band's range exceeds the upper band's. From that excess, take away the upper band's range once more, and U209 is -2.7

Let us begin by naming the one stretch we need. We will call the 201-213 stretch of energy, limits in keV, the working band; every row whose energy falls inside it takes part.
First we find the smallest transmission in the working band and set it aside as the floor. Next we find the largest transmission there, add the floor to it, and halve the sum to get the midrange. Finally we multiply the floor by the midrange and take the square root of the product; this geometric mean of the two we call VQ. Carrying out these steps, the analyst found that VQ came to 6.22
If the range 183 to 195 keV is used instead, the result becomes 5.68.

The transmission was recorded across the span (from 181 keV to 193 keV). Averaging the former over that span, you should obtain 6.0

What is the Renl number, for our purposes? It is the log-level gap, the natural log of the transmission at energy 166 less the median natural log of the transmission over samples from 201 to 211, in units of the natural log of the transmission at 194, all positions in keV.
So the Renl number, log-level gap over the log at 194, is -0.17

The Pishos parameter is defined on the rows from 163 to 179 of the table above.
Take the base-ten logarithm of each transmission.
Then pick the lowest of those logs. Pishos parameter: 0.689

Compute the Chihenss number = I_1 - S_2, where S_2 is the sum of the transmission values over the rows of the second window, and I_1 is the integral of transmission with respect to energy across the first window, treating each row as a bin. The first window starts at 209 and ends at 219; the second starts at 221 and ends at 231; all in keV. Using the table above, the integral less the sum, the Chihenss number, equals 28.5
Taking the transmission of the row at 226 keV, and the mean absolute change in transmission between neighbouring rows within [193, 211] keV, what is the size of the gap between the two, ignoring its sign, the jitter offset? 5.7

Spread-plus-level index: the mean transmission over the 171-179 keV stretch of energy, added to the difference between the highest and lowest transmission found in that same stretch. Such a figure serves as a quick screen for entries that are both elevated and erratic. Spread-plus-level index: 6.08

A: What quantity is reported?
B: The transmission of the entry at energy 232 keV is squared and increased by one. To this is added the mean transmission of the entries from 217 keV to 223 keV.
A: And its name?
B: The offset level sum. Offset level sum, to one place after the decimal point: 48.5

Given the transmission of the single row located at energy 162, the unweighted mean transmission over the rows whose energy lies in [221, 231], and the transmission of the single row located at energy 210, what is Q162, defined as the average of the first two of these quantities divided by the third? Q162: 0.93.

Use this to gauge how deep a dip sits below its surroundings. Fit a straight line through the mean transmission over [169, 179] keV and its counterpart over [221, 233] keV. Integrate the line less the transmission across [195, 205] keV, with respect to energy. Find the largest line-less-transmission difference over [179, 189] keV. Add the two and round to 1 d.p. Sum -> -5.6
